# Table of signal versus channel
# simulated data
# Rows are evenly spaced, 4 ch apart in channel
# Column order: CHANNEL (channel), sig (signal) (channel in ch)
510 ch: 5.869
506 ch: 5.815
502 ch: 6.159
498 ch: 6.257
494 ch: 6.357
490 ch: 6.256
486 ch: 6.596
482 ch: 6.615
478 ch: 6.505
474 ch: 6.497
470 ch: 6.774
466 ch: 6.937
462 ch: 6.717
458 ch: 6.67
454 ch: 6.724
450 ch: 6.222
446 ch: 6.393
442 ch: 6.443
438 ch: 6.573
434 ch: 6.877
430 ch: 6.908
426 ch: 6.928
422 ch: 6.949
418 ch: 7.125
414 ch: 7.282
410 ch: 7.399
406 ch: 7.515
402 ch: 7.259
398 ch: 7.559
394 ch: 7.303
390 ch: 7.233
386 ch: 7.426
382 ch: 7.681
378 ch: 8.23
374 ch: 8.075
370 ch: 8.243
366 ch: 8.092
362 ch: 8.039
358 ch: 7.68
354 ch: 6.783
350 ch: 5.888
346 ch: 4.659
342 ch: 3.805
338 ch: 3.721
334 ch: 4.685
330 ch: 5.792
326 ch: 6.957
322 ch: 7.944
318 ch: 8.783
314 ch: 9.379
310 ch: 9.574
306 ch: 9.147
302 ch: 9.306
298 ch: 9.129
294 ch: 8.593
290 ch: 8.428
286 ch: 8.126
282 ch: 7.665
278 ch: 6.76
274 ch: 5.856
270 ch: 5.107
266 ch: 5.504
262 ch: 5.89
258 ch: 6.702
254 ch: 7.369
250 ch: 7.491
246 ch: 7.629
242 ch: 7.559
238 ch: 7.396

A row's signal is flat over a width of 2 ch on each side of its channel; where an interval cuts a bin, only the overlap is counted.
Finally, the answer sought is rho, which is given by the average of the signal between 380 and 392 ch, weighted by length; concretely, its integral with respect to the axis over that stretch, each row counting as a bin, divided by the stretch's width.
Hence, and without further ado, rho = 7.4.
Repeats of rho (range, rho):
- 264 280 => 5.8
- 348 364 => 7.1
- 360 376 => 8.1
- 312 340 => 6.8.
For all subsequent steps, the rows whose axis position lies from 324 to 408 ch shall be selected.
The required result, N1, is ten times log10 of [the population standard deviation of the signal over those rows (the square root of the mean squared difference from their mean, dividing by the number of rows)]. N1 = 2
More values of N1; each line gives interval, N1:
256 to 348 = 3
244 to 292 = 0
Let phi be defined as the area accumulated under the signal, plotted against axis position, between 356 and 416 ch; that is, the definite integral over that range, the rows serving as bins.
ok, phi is 460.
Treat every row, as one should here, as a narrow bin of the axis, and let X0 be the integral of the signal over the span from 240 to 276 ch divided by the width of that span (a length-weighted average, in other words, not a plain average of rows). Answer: 6.6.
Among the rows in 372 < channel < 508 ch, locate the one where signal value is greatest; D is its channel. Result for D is 378 ch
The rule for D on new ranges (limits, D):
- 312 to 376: 314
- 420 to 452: 422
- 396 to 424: 398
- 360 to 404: 370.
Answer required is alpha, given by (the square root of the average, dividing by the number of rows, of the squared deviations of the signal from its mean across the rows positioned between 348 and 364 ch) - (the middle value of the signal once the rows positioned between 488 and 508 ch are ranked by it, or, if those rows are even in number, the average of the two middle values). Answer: -5.4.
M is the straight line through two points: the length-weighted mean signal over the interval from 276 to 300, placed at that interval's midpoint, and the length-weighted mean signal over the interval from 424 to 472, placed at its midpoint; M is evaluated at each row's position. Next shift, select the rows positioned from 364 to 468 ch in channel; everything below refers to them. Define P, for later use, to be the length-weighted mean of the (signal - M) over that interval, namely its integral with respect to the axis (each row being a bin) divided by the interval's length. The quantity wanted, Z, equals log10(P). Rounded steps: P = 0.22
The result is -0.7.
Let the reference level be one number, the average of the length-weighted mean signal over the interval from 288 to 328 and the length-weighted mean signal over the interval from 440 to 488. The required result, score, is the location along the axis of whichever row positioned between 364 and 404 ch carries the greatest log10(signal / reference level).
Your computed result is 370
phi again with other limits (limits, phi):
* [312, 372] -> 402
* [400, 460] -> 413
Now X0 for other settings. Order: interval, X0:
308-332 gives 8.1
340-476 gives 7.0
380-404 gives 7.4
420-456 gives 6.7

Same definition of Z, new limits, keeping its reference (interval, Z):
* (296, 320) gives 0.1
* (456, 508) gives -1.0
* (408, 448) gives -1.6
